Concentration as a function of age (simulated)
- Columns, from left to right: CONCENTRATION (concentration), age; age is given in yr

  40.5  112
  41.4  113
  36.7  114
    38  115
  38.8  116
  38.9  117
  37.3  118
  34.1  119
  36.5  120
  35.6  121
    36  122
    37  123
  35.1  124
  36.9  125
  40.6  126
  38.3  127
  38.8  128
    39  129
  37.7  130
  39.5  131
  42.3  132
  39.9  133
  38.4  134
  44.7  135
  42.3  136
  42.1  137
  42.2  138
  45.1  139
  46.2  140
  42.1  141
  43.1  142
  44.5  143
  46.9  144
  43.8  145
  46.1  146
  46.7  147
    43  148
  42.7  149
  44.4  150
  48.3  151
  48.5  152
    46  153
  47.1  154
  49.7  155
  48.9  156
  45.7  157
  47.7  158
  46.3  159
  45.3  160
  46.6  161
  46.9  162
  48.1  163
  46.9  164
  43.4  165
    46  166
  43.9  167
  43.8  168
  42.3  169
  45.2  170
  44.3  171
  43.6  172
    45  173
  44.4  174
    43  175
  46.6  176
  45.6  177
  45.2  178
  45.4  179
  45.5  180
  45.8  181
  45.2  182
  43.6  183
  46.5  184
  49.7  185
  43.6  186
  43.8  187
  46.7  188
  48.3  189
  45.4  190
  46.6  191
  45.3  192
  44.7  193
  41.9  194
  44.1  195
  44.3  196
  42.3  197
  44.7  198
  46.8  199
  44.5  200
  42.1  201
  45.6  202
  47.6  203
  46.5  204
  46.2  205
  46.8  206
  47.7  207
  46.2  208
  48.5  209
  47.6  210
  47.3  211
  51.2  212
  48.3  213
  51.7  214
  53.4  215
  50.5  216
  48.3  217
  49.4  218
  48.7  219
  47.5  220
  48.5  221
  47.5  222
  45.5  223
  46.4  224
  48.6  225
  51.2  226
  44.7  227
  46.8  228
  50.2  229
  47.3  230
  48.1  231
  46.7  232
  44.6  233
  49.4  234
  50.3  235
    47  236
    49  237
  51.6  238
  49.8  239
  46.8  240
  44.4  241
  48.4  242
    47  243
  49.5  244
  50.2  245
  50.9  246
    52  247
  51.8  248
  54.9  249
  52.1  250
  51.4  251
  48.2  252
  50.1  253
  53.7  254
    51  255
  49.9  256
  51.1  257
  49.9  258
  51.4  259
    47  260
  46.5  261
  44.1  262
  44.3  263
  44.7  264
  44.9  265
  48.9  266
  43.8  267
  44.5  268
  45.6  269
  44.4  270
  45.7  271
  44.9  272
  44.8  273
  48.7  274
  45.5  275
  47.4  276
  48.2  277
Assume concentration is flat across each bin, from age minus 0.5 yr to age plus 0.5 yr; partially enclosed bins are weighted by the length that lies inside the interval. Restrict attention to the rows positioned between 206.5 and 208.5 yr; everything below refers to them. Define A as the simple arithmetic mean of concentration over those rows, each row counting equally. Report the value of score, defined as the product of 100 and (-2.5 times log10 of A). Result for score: -418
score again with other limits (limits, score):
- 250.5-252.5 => -424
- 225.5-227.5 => -420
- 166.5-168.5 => -410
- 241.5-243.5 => -420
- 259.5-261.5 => -417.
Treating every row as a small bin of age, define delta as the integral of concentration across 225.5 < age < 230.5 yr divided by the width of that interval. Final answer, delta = 48.0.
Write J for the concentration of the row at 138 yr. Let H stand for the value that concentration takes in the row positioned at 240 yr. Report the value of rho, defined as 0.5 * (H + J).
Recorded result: 44.5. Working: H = 46.8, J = 42.2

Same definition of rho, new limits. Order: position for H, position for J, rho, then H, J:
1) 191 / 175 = 44.8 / 46.6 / 43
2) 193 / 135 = 44.7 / 44.7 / 44.7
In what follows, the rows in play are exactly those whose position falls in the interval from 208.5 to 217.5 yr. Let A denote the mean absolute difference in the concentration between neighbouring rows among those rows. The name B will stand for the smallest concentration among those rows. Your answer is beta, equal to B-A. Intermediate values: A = 2.3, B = 47.3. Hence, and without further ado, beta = 45.0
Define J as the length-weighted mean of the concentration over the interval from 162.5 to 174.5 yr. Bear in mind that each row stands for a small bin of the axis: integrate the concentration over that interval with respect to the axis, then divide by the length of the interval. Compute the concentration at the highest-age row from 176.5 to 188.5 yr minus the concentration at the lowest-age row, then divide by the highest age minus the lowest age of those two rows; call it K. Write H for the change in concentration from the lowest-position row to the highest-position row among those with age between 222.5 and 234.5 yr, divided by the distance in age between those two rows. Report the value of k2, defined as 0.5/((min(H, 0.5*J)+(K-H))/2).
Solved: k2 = 10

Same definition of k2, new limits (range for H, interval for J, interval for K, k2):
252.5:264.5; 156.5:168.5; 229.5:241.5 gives -4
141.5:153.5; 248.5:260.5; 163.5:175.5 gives -3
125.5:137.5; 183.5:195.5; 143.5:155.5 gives 4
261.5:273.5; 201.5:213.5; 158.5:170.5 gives -10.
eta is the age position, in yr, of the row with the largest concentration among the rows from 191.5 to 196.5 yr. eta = 192 yr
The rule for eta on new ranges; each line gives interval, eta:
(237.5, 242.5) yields 238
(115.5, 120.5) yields 117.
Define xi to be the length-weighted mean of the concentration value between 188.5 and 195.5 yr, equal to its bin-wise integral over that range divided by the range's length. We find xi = 45.2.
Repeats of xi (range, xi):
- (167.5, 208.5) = 45.2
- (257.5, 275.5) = 46.1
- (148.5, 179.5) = 45.7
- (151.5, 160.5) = 47.2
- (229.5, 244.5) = 48.0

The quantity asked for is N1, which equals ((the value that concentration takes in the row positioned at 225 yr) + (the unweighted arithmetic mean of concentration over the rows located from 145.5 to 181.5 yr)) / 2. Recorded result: 47.1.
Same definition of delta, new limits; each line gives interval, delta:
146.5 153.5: 45.7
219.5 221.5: 48.0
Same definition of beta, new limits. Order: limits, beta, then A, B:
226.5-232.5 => 42.6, 2.1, 44.7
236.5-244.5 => 41.9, 2.5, 44.4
